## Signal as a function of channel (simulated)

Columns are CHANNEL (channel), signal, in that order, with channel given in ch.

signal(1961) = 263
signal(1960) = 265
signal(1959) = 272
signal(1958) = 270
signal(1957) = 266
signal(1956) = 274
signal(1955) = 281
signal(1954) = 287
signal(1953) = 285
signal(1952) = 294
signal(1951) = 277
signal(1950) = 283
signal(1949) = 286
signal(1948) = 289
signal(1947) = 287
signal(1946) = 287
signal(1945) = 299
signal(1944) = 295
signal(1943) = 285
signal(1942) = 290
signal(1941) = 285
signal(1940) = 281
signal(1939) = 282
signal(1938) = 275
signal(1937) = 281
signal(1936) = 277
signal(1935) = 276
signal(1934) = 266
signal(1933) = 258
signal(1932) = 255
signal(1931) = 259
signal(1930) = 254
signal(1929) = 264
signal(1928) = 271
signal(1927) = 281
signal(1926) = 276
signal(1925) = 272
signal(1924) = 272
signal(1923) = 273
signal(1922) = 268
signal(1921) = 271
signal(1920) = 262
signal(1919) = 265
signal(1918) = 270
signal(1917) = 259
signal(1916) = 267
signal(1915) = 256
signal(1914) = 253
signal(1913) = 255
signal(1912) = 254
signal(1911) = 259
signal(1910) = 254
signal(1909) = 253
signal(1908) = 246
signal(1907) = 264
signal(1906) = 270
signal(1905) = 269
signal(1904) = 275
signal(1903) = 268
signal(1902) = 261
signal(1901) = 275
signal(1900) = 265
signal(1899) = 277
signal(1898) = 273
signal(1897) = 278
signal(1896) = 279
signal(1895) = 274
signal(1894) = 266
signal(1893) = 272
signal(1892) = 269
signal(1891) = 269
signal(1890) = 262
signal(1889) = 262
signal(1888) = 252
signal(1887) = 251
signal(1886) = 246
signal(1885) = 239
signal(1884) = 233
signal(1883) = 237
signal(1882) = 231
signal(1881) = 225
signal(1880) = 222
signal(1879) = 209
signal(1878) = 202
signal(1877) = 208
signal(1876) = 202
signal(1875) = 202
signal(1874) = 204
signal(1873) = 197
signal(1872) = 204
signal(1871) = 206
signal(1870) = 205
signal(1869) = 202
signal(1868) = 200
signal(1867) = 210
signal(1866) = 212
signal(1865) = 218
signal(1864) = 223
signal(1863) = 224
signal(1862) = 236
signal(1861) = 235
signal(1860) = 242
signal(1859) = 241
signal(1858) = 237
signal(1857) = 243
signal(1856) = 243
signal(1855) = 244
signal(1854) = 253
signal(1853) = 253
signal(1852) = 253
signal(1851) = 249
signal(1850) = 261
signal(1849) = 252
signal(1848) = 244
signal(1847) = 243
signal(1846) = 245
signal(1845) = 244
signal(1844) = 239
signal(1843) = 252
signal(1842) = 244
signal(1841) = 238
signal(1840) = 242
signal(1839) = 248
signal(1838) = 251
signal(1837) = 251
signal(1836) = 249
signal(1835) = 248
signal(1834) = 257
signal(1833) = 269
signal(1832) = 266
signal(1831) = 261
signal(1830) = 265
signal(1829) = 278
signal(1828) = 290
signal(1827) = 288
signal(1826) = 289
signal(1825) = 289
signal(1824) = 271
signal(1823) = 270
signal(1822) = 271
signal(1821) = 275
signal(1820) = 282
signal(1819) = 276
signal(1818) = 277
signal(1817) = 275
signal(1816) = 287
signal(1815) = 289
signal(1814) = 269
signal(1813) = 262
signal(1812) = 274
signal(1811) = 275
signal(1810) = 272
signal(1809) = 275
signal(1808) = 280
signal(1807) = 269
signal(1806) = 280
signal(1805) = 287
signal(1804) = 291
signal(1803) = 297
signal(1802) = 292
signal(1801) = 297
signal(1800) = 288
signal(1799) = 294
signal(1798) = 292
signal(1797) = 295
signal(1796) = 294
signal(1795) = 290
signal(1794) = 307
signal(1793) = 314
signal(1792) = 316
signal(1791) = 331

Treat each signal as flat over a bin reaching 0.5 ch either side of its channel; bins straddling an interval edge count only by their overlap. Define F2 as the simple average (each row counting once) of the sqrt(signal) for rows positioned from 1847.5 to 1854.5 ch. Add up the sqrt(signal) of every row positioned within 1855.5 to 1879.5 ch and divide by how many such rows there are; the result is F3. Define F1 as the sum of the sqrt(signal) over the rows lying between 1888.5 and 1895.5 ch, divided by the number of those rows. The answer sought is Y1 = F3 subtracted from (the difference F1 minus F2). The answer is -14.2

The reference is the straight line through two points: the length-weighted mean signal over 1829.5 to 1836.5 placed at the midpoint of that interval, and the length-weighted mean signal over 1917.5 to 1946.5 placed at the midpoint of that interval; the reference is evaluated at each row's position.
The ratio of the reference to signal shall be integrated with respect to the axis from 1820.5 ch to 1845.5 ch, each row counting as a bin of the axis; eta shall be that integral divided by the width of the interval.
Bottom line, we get 0.99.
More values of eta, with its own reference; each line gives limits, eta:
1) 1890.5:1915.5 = 1.02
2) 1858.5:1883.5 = 1.23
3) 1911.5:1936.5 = 1.03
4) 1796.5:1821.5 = 0.91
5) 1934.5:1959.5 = 0.98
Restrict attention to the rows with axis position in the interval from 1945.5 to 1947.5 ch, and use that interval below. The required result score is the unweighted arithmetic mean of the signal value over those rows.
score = 287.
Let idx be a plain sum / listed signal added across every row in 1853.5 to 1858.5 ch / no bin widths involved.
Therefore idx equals 1220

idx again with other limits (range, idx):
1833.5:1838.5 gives 1256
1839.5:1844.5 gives 1215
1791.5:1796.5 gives 1521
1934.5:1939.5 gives 1391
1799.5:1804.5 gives 1465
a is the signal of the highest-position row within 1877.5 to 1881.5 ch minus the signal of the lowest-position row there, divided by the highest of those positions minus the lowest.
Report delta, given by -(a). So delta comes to -7.7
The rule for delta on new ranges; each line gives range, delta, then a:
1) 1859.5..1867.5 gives 4.6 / -4.6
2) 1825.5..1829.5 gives 3.7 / -3.7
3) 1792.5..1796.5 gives 6.7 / -6.7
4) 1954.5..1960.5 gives 3.2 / -3.2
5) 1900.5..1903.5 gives 3.5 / -3.5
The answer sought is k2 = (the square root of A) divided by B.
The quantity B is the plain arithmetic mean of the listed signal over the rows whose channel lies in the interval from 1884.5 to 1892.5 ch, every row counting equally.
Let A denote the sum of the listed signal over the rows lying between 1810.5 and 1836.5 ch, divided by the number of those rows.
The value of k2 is 0.064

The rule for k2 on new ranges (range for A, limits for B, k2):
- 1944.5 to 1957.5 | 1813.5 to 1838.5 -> 0.062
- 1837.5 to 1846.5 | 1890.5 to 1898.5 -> 0.057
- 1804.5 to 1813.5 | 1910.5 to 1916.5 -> 0.064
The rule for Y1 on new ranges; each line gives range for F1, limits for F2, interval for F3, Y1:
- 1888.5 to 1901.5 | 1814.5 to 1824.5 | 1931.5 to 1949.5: -16.9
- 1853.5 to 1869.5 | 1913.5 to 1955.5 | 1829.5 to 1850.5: -17.3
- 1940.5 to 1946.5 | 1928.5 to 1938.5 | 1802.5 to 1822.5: -16.0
